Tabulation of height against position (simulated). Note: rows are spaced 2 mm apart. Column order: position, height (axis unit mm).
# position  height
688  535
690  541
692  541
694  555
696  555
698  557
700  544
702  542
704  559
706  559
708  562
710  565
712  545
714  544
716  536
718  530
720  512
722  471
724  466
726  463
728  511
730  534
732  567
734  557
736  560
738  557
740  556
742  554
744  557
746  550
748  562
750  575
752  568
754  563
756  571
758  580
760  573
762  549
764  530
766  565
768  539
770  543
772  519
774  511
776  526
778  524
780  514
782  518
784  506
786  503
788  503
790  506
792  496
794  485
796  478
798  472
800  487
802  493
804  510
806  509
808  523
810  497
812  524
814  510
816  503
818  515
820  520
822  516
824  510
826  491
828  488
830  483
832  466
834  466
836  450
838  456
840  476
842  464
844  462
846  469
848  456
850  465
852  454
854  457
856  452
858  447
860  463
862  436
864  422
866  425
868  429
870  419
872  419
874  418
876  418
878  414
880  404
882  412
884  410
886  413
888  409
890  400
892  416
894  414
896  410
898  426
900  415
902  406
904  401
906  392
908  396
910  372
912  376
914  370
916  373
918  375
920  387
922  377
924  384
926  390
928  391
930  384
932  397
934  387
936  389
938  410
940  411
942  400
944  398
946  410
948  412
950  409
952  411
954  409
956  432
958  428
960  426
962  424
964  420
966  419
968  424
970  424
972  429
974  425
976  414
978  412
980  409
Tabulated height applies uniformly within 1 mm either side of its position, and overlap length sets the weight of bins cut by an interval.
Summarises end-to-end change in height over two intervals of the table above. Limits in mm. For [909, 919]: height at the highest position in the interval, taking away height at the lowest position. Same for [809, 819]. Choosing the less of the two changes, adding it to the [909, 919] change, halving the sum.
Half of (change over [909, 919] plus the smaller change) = 3.0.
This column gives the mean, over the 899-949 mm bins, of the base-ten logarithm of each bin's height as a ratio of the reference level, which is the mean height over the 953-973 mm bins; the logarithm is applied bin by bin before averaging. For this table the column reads -0.03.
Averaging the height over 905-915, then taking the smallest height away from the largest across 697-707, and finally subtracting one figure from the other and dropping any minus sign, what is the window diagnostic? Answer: 364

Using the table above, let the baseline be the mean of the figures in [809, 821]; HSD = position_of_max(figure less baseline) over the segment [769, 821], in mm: 770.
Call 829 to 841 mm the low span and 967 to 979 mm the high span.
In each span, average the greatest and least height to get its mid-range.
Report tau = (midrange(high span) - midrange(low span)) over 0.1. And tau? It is -460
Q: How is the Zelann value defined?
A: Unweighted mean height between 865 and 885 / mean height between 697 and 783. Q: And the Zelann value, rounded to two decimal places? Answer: 0.77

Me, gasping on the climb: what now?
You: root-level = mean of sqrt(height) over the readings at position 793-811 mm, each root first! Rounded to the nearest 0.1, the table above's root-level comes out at 22.2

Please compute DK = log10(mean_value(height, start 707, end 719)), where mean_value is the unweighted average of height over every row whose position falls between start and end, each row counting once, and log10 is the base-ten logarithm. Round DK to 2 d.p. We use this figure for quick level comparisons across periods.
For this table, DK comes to 2.74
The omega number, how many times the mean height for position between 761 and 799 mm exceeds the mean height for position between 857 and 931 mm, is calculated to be 1.27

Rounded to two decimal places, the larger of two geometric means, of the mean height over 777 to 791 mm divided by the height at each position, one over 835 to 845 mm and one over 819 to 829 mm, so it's 1.11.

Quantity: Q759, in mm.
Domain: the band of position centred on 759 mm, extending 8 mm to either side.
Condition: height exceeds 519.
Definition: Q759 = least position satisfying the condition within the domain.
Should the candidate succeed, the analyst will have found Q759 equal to 752 mm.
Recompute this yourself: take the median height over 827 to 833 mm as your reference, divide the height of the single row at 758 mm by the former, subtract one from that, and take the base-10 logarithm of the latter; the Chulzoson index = -0.70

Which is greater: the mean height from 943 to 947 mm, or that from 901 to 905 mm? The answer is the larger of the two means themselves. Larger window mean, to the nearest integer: 404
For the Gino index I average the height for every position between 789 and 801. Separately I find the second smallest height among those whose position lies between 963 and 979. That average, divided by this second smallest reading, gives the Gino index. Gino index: 1.18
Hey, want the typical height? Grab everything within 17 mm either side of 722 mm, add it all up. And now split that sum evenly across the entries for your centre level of 532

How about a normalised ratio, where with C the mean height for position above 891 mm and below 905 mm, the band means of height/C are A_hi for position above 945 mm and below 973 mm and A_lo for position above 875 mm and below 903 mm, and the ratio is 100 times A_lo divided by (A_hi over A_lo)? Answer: 98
